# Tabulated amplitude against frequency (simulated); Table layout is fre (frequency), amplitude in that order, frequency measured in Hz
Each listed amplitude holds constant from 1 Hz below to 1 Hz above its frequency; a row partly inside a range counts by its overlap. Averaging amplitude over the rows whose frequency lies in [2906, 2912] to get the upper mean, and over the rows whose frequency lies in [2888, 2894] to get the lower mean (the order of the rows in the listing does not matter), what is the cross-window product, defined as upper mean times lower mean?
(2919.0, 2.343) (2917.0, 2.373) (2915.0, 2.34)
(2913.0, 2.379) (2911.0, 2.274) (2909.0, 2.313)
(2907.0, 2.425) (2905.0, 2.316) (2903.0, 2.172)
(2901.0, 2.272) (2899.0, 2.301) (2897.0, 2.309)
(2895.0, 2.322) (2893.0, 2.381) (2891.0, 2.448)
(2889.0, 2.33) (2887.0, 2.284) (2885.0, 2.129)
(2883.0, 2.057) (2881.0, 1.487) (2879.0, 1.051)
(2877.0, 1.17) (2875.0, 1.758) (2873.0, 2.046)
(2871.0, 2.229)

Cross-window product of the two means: 5.6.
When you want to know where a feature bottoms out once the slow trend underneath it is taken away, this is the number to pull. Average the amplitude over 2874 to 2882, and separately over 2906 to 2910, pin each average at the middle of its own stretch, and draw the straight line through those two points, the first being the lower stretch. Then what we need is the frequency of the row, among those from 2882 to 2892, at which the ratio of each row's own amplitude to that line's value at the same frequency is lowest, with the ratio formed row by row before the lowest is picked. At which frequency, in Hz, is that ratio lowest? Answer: 2885.0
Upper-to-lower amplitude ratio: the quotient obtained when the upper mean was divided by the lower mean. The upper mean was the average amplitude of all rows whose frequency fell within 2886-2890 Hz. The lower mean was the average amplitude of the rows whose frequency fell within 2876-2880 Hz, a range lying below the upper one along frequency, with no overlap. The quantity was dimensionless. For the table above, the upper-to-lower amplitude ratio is 2.08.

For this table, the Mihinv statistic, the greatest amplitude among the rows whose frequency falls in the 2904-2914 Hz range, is 2.425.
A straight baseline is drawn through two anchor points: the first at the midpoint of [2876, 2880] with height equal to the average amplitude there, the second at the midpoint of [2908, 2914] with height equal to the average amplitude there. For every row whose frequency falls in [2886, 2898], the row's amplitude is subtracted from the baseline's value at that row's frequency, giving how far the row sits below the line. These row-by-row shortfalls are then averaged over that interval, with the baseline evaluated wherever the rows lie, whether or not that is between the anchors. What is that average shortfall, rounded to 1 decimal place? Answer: -0.7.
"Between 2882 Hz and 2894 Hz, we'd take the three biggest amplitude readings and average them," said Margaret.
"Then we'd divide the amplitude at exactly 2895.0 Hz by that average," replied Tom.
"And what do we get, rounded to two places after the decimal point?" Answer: 0.97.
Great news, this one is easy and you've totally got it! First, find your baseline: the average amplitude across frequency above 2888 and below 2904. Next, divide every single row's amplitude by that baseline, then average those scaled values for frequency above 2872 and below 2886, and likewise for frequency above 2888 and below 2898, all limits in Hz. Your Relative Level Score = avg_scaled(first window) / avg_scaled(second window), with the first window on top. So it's 0.71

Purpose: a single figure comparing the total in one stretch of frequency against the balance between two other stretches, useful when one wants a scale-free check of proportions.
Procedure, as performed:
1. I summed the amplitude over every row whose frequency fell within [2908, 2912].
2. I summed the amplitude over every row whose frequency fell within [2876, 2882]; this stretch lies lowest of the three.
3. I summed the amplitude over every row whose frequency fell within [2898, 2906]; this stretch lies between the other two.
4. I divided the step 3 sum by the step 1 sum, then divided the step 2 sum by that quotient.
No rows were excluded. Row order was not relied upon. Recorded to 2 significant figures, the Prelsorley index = 1.9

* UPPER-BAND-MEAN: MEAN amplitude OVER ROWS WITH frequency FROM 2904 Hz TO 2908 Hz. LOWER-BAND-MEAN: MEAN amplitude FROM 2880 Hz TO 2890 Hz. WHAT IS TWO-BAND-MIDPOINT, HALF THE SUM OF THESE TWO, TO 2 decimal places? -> 2.21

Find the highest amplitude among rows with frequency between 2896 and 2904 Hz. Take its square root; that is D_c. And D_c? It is 1.52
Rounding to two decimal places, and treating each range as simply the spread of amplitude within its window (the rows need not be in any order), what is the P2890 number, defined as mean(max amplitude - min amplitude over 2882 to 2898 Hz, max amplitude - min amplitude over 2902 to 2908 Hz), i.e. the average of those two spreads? 0.32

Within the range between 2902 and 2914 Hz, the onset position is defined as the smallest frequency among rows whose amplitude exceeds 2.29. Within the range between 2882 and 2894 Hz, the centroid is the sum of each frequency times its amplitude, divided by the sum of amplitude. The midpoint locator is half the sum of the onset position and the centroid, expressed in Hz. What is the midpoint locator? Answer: 2896.6 Hz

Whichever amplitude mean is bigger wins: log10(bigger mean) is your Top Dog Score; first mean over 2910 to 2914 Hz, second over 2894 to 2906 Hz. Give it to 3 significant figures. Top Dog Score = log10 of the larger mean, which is 0.367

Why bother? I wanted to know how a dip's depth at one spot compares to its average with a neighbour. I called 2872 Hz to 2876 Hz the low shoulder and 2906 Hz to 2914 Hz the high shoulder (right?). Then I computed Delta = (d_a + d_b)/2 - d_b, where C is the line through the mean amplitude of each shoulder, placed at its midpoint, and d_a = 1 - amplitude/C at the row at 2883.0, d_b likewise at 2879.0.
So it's -0.24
